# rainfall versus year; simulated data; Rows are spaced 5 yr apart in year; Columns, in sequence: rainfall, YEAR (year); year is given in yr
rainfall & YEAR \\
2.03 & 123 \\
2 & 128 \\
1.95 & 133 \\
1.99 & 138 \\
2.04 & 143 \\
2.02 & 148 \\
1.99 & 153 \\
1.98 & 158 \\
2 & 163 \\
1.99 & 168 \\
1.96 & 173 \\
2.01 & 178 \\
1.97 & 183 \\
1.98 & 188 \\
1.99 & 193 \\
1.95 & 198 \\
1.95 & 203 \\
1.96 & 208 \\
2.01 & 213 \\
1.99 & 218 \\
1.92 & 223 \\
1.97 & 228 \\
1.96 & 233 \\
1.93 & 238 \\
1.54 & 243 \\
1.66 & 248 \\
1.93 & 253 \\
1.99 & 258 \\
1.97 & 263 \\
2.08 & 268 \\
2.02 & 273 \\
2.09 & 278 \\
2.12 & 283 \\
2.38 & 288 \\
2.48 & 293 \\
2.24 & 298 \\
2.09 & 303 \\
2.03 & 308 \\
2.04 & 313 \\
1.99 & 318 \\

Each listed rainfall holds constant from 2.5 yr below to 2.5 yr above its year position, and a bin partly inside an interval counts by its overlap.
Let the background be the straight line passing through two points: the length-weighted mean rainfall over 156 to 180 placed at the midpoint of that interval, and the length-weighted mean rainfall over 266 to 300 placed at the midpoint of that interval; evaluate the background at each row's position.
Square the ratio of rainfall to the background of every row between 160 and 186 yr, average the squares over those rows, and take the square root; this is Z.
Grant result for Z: 0.99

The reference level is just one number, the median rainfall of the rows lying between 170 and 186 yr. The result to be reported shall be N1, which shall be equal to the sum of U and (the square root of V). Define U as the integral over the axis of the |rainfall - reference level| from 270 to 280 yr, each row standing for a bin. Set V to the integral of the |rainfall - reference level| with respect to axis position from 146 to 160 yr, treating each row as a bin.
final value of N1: 1.5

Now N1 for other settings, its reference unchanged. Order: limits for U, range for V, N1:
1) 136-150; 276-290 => 2.4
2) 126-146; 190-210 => 1.3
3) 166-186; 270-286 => 1.7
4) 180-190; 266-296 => 2.7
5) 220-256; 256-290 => 6.4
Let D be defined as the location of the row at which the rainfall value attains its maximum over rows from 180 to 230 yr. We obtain 213 yr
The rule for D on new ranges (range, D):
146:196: 148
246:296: 293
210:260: 213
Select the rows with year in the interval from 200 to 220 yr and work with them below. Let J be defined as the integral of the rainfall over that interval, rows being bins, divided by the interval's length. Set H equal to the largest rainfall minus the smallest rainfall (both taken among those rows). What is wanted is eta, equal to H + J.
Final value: 2.04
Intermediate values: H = 0.06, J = 1.98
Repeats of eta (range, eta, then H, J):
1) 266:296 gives 2.66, 0.46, 2.20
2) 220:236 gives 2.00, 0.05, 1.95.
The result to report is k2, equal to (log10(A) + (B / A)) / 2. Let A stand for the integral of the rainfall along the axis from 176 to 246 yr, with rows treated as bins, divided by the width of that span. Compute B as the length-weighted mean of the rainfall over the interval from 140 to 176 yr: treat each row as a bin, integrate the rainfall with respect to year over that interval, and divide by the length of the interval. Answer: 0.66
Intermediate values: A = 1.94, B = 2.00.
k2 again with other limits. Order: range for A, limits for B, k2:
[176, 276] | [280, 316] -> 0.71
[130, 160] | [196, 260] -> 0.63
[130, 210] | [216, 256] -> 0.62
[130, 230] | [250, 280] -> 0.65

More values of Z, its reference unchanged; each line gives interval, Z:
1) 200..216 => 0.96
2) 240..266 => 0.85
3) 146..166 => 1.02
